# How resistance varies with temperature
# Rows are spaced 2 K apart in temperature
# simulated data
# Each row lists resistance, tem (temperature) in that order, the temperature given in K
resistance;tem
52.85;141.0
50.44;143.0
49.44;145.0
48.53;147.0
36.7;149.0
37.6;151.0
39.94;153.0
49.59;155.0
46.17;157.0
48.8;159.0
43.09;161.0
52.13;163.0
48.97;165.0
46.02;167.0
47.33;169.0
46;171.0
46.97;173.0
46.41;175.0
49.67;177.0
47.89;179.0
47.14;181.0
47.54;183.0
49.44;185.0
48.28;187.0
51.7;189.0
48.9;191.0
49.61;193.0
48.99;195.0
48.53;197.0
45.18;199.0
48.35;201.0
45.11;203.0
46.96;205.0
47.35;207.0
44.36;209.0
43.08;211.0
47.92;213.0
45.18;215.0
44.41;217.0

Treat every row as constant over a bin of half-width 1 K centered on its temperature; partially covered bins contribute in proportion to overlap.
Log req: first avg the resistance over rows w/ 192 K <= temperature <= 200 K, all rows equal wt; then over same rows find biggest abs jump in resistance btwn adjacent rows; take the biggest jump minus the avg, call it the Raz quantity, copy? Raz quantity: -45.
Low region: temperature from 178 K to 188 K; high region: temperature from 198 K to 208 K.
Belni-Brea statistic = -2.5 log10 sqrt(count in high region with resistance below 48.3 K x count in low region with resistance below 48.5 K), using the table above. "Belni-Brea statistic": -1.51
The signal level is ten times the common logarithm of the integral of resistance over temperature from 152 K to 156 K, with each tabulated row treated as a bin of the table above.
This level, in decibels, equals 22.5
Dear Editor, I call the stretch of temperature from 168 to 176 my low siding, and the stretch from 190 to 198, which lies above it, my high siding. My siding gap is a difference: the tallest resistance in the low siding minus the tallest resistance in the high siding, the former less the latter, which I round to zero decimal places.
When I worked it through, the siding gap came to -2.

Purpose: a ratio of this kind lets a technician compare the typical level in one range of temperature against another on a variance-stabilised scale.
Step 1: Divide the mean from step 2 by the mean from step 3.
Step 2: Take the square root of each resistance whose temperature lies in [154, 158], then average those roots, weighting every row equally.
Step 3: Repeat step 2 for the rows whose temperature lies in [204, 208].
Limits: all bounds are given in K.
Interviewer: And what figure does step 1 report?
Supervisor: 1.01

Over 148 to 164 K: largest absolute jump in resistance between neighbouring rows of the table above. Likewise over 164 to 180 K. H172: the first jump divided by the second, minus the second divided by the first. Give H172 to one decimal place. 2.6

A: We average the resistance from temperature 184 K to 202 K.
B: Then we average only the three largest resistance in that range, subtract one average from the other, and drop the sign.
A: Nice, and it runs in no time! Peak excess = 1.5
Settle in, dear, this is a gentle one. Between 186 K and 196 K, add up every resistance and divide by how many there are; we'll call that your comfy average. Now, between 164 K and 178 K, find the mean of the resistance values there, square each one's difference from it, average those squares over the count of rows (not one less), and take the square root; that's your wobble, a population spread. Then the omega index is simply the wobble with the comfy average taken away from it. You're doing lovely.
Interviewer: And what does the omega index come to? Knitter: -48.2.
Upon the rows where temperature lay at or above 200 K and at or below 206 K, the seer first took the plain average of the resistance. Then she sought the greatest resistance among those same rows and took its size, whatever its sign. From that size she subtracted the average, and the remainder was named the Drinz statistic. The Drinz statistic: 2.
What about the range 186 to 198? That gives 2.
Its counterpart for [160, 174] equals 5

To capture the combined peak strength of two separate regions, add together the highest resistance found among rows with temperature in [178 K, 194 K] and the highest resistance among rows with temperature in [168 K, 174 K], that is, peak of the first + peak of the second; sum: 99.0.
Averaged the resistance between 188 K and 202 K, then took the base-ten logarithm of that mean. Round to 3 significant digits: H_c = 1.69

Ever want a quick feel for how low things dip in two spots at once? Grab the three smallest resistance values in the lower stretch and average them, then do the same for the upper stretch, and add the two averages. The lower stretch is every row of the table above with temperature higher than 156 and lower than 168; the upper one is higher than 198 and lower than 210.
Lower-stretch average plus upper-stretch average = 90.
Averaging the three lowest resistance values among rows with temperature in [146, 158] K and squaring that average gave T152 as 1450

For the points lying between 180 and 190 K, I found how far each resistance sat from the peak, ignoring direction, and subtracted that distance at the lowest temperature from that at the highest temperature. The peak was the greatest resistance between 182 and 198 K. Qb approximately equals -4.6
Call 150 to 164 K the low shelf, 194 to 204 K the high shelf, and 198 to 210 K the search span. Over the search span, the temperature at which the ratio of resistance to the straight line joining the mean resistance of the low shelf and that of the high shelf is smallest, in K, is 209.0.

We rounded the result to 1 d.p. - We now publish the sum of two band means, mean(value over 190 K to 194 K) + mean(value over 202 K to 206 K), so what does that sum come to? 95.3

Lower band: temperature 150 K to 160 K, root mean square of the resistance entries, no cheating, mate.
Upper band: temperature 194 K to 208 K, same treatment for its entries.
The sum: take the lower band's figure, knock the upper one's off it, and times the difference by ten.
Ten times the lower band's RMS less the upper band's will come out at -26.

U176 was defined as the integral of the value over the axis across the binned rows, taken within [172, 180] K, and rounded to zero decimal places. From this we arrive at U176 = 382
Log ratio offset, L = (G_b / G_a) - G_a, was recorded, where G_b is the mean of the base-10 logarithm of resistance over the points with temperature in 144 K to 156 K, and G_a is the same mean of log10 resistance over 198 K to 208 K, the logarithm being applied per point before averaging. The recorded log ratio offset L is -0.687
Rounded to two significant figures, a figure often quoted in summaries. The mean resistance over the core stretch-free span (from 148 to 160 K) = 43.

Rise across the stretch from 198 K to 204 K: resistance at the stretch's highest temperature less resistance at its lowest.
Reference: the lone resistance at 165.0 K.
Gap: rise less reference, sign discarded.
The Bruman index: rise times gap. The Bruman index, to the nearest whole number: -3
